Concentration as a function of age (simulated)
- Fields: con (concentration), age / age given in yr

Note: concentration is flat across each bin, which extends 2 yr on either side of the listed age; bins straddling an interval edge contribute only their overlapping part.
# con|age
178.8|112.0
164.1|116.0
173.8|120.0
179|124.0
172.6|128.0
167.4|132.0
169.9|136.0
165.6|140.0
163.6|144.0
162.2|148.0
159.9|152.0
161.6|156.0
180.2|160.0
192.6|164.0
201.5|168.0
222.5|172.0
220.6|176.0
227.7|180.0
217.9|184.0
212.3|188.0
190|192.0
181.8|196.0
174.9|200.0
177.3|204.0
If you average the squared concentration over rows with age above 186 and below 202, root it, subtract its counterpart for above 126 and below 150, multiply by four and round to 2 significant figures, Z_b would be 93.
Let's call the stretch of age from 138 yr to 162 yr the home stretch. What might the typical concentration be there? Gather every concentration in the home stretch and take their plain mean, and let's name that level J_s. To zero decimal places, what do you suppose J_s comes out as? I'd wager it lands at 166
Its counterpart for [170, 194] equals 215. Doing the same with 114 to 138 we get 171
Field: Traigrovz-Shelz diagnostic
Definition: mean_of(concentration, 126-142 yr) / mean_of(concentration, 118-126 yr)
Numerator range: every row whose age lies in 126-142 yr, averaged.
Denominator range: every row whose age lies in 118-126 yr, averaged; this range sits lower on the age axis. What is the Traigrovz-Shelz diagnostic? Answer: 0.96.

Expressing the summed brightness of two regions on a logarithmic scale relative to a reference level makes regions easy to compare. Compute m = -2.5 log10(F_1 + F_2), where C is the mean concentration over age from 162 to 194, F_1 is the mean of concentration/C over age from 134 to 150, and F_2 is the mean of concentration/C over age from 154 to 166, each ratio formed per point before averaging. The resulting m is -0.53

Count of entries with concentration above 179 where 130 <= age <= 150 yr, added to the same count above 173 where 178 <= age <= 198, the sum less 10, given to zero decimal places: -5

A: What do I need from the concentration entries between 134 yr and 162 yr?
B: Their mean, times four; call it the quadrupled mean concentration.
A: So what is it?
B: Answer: 665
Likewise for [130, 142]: 671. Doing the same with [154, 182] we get 804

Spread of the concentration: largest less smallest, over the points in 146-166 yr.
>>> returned 33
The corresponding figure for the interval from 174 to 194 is 38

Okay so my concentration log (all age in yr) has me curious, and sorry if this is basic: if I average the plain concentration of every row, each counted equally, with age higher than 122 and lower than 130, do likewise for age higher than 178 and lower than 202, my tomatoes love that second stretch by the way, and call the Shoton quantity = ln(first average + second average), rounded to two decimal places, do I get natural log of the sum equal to 5.93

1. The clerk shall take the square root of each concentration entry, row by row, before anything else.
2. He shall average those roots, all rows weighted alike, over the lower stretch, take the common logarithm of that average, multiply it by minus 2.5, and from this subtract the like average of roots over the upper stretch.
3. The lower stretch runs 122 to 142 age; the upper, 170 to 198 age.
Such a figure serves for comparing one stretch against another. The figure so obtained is -17.3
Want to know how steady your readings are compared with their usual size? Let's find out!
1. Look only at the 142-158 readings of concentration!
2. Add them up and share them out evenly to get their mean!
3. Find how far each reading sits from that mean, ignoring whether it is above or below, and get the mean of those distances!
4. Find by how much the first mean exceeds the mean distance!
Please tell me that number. 161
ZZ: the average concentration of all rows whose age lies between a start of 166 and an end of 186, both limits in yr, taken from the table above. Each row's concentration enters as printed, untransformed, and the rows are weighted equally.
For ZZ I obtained 218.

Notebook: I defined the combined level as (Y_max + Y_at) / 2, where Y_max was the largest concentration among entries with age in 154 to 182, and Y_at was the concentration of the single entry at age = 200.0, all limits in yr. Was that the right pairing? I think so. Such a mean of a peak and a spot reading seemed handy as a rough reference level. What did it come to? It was 201.3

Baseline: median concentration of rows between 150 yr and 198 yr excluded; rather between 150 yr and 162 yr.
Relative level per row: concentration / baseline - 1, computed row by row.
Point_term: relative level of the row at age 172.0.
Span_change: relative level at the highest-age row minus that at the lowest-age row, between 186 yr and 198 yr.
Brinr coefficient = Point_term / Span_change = -2.0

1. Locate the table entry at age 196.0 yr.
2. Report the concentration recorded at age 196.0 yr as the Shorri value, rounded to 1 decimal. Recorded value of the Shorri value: 181.8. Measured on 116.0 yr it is 164.1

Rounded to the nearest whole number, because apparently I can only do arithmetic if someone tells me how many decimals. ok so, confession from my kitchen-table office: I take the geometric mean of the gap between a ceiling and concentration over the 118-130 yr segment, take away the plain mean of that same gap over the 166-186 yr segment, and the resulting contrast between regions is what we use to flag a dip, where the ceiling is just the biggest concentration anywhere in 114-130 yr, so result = 39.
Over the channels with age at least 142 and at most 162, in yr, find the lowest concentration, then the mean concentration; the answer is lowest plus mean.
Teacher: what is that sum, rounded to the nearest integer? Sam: 325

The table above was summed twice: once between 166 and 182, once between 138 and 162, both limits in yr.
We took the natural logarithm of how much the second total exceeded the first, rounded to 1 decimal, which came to 4.8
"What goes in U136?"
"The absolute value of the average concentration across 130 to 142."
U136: 168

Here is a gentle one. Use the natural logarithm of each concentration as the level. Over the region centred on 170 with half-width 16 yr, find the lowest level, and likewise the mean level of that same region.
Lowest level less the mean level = -0.22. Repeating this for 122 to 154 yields -0.05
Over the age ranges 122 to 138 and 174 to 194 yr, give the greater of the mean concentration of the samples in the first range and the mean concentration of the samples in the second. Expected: 214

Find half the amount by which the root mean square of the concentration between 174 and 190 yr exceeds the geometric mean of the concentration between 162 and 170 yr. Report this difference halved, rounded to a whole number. 11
